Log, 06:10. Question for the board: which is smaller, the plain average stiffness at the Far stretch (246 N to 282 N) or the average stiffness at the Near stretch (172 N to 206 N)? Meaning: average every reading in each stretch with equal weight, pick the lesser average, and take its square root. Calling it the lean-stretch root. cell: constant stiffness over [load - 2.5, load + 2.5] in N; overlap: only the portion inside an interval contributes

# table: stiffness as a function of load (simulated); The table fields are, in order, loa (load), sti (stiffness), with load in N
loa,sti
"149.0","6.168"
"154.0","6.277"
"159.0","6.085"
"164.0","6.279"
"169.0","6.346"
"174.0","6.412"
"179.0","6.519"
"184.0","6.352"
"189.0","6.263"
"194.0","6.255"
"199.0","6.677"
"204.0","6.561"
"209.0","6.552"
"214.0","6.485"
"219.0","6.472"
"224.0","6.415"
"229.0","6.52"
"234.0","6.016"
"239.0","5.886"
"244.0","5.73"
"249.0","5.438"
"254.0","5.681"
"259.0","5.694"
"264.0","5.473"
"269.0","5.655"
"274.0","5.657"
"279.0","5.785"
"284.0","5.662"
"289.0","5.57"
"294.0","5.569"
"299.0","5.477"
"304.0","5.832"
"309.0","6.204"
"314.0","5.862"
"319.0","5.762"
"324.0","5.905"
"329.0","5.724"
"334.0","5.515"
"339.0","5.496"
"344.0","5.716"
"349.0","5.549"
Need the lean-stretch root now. 2.37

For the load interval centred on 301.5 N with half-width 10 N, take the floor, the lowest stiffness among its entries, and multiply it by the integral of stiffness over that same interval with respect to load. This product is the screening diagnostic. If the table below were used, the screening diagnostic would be 632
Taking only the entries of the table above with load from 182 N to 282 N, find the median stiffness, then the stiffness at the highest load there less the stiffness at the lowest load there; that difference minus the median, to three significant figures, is -6.70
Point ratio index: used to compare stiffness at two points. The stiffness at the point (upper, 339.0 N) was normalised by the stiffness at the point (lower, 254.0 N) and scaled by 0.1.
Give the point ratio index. 0.097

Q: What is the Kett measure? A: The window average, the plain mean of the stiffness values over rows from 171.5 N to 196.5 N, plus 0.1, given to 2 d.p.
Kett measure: 6.46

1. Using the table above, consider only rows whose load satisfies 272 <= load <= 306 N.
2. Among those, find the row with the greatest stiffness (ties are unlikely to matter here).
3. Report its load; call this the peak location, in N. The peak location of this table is 304.0 N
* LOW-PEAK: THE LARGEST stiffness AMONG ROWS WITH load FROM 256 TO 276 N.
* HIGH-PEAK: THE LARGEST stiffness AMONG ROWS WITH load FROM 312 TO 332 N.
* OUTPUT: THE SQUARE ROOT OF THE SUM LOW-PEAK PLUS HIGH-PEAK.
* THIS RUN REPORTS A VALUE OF 3.41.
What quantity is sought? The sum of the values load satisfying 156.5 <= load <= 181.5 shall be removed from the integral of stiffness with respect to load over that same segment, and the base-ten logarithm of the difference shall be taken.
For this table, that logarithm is 2.102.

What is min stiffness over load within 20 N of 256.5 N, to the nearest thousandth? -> 5.438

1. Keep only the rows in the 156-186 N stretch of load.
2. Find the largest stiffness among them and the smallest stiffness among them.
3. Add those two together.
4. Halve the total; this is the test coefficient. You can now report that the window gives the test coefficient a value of 6.3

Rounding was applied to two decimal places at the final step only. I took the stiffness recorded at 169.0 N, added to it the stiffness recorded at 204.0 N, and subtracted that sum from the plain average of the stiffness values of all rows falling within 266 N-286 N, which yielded -7.22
